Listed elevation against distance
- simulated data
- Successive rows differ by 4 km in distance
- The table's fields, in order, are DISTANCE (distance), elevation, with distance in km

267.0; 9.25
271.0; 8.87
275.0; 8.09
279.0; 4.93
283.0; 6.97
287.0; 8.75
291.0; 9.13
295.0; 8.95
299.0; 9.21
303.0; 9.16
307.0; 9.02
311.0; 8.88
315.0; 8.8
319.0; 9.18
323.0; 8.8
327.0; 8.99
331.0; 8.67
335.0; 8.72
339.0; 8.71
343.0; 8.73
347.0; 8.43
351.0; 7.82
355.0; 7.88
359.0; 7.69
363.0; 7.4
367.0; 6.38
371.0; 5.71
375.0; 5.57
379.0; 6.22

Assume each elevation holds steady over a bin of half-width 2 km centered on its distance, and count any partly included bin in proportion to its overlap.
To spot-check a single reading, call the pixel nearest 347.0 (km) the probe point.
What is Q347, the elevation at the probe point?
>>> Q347 8.43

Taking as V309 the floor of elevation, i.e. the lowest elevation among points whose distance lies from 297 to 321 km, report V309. 8.8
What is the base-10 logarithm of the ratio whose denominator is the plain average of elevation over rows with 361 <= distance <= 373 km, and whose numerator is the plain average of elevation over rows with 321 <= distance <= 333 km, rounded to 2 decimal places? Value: 0.13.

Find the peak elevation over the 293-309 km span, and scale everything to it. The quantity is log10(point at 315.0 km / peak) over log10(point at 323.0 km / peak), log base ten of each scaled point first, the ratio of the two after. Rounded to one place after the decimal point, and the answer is 1.0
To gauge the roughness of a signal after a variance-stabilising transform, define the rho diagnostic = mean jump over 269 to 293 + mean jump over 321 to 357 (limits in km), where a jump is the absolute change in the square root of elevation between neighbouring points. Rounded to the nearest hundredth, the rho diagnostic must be 0.35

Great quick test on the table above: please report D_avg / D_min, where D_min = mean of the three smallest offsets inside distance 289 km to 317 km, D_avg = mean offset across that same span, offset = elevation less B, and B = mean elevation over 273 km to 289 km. 1.1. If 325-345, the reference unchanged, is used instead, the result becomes 1.0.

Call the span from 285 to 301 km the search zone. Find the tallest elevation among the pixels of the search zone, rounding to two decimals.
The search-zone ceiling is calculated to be 9.21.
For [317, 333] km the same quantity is 9.18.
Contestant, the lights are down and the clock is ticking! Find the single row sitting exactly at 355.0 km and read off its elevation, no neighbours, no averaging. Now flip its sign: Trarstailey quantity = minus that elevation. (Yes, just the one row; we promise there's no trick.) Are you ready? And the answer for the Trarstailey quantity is -7.9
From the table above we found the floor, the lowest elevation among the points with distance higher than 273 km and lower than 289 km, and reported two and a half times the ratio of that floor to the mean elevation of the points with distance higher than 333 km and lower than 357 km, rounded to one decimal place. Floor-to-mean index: 1.5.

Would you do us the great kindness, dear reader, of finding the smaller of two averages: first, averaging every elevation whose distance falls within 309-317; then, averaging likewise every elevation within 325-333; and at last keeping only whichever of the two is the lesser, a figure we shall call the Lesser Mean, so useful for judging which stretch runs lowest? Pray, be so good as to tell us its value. 8.83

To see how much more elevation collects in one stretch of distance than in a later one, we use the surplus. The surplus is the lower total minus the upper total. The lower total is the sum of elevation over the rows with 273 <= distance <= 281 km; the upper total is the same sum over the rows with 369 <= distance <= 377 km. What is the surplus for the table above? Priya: 1.7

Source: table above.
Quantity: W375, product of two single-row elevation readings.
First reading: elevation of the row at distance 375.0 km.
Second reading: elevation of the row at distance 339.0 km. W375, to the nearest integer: 49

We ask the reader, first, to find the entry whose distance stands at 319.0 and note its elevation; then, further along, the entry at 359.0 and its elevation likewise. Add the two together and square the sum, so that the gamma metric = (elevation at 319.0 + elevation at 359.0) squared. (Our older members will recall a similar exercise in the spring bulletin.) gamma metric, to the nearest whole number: 285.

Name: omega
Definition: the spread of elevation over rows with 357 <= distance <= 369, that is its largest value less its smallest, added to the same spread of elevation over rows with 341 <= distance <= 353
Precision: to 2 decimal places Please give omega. 2.22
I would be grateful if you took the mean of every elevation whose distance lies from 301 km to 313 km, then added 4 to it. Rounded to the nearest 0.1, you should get 13.0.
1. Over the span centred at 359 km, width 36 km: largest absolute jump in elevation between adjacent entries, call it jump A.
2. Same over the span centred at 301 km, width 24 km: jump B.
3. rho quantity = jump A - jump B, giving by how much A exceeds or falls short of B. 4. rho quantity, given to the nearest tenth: 0.8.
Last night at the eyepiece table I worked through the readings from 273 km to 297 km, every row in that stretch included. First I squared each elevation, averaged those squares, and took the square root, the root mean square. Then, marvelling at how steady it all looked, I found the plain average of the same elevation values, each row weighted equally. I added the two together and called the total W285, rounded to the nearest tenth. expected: 15.7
